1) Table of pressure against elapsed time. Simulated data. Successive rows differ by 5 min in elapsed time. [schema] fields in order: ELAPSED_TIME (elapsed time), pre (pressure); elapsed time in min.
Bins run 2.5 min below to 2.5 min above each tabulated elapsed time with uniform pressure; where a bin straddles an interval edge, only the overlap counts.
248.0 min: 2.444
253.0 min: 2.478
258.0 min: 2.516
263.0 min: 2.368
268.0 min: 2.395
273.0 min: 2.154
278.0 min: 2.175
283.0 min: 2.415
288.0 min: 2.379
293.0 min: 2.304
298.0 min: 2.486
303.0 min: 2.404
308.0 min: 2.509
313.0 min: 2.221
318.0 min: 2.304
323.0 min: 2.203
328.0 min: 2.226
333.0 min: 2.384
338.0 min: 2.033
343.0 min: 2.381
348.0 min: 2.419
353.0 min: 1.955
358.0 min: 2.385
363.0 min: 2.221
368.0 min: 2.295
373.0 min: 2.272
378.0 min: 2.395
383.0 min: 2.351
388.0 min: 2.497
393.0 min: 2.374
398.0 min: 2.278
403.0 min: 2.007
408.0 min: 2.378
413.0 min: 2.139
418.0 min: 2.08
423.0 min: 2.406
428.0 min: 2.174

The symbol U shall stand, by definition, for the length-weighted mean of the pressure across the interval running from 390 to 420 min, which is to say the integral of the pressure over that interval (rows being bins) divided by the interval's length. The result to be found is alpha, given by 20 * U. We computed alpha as 44.3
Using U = 2.22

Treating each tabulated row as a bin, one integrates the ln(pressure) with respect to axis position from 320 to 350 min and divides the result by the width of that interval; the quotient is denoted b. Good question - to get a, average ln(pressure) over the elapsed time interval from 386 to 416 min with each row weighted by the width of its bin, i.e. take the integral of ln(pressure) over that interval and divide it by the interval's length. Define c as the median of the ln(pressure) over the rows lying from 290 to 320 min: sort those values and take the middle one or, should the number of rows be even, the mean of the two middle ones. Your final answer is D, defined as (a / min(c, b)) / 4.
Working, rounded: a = 0.818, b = 0.82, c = 0.856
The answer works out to 0.250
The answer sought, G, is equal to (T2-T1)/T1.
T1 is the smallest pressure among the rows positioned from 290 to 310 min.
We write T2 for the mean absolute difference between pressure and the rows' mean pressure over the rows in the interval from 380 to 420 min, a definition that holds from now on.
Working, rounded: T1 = 2.304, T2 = 0.14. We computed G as -0.94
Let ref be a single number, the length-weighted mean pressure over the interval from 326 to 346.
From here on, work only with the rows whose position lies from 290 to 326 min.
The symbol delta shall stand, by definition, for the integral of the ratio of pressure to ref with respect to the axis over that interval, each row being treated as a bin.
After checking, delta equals 37.4 min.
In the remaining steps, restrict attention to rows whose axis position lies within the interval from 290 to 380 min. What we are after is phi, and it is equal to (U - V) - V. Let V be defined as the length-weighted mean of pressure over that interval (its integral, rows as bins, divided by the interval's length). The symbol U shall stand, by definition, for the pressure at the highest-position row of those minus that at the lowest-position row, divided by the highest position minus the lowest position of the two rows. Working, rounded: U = 0.001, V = 2.30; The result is -4.60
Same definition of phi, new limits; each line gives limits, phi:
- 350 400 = -4.60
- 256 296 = -4.68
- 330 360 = -4.51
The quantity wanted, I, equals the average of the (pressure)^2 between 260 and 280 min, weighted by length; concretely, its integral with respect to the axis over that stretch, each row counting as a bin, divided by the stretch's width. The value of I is 5.22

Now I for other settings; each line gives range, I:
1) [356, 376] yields 5.26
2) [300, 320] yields 5.60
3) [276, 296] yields 5.42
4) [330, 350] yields 5.31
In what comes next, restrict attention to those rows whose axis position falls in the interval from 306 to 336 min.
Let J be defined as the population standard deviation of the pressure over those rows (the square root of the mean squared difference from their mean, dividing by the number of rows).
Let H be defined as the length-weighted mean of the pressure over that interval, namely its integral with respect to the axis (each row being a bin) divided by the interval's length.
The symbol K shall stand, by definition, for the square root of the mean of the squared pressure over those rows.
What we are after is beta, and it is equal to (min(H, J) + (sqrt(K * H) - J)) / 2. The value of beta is 1.15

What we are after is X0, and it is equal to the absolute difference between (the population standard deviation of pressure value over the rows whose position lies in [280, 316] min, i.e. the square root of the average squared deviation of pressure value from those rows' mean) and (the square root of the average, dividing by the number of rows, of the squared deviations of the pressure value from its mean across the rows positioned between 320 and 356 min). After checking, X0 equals 0.075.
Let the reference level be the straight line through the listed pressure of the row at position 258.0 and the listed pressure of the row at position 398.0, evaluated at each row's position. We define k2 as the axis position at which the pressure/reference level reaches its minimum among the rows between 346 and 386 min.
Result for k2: 353.0 min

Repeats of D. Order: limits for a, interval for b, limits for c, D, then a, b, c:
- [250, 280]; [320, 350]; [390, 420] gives 0.270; 0.854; 0.82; 0.792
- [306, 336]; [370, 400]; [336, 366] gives 0.250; 0.832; 0.86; 0.833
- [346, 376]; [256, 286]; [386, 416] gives 0.241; 0.812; 0.85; 0.844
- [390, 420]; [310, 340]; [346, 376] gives 0.247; 0.794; 0.80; 0.826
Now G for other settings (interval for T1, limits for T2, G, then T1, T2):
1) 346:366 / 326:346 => -0.94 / 1.955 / 0.13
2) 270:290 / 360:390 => -0.96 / 2.154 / 0.08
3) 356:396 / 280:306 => -0.98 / 2.221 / 0.04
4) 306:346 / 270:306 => -0.95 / 2.033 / 0.10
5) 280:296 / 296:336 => -0.96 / 2.304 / 0.10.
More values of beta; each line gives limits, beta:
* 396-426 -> 1.11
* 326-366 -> 1.13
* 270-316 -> 1.17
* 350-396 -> 1.15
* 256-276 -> 1.18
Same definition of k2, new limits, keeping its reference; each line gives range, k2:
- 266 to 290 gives 273.0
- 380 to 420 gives 403.0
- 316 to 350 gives 338.0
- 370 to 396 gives 373.0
